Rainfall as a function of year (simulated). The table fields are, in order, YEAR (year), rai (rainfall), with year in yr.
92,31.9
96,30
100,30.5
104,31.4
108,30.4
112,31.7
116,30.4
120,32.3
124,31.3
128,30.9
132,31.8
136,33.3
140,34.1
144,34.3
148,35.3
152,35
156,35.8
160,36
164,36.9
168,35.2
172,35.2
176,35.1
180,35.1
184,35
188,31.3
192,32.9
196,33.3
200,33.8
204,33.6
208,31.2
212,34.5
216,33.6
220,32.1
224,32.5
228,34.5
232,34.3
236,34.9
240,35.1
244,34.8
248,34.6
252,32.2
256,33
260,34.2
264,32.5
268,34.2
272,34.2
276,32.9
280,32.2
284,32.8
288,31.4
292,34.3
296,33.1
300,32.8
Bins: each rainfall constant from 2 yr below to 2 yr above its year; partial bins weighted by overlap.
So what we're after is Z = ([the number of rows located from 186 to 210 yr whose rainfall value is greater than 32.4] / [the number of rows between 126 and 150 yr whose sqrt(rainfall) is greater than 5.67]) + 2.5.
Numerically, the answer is 3.50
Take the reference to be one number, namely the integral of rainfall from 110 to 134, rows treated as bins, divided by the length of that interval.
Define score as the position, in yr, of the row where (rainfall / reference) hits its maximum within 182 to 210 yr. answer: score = 184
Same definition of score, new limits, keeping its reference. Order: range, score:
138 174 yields 164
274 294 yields 292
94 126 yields 120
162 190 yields 164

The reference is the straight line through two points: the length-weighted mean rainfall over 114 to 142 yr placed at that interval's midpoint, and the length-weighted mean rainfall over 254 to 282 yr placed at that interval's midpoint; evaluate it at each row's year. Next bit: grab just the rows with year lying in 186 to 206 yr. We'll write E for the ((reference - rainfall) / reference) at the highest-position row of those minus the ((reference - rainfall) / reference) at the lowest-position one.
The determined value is -0.066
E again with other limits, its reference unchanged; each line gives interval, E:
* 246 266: 0.068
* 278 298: -0.023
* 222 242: -0.074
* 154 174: 0.024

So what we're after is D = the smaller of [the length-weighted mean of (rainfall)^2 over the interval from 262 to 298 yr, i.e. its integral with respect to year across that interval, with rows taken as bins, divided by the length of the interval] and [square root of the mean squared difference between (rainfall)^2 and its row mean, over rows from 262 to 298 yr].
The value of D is 62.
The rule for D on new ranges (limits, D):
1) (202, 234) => 76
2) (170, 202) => 88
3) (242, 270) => 65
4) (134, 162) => 63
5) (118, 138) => 54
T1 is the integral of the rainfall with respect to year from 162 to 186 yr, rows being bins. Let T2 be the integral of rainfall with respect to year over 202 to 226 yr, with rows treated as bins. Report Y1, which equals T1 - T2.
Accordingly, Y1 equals 60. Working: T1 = 850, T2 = 790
